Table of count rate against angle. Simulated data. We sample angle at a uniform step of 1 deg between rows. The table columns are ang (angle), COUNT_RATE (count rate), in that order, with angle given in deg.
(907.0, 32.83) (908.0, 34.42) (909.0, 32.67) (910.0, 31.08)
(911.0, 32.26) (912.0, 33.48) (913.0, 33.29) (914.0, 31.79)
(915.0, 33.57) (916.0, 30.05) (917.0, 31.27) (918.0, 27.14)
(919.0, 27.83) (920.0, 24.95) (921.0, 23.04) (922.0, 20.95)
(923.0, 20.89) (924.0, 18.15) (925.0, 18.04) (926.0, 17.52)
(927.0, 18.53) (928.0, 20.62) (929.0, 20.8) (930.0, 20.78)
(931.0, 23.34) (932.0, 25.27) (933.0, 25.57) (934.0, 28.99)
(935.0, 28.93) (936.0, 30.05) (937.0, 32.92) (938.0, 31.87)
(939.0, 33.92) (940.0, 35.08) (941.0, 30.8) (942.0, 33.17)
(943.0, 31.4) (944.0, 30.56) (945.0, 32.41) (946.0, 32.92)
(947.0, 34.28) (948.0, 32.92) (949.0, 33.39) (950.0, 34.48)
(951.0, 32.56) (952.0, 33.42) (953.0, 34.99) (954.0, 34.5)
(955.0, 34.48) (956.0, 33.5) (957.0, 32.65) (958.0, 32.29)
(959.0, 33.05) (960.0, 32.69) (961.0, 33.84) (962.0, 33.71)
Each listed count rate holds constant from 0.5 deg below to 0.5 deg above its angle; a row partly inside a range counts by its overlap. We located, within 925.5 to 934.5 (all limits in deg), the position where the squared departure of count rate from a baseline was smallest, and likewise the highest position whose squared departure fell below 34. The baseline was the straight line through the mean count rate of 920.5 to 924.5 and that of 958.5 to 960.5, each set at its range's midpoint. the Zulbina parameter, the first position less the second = -3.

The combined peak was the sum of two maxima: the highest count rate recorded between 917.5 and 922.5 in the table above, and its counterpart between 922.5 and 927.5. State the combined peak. 49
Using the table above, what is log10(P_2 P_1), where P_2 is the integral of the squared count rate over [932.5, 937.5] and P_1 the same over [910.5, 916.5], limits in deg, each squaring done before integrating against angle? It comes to 7.4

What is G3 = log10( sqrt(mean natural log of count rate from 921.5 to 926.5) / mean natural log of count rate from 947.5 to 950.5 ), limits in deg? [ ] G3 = -0.311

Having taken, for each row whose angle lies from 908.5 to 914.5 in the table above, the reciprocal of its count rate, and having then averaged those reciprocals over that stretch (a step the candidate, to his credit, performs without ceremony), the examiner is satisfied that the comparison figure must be 0.031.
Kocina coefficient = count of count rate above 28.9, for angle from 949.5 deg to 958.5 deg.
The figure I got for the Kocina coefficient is 9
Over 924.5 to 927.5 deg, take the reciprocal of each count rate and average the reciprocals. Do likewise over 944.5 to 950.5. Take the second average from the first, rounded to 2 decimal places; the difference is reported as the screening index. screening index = 0.03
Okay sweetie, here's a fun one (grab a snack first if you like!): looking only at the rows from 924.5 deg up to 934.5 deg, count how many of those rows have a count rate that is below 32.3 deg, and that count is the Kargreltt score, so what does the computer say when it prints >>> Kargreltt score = 10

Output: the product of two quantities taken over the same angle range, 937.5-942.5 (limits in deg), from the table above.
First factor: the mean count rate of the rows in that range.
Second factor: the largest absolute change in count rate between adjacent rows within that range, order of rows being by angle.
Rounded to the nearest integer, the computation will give 141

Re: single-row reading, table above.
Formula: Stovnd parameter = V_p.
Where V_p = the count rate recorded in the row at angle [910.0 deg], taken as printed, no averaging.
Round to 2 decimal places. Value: 31.08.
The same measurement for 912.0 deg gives 33.48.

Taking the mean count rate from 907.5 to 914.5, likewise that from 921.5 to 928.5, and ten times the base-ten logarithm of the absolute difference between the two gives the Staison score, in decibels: 11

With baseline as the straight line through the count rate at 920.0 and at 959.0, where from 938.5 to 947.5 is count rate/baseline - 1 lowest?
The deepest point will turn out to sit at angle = 944.0 deg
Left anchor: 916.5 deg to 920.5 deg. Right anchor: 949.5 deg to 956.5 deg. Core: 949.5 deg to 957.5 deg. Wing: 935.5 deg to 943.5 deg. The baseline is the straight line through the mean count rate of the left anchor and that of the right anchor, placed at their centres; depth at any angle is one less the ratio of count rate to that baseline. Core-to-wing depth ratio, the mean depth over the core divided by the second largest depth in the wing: 0.26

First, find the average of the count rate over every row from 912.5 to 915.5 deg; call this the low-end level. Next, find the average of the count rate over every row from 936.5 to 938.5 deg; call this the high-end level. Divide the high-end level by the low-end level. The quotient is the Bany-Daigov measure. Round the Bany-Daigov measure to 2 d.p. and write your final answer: 0.99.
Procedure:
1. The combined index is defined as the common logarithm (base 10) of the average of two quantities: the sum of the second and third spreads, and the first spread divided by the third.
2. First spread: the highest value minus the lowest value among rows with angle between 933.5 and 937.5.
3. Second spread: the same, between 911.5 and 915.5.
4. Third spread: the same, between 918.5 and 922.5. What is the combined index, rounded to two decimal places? 0.66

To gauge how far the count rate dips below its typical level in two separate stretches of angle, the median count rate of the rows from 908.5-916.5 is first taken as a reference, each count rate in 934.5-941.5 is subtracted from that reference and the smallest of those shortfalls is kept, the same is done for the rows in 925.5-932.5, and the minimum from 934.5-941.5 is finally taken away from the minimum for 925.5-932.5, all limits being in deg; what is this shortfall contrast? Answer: 10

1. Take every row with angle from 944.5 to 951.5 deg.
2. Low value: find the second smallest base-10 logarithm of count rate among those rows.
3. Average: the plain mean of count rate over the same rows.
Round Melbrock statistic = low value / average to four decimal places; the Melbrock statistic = 0.0455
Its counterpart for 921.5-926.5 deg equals 0.0657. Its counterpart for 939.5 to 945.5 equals 0.0462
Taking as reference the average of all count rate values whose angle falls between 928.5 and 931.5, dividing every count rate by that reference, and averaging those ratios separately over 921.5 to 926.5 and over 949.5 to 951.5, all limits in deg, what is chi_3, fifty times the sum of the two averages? 122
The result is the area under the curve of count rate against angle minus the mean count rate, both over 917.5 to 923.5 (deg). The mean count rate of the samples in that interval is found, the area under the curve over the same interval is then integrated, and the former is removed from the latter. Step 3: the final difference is 121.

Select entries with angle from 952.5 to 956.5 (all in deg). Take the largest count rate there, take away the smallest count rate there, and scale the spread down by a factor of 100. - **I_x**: 0.015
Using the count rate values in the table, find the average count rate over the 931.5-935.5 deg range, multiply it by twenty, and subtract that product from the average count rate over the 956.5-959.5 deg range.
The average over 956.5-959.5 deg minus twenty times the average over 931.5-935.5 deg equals -511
